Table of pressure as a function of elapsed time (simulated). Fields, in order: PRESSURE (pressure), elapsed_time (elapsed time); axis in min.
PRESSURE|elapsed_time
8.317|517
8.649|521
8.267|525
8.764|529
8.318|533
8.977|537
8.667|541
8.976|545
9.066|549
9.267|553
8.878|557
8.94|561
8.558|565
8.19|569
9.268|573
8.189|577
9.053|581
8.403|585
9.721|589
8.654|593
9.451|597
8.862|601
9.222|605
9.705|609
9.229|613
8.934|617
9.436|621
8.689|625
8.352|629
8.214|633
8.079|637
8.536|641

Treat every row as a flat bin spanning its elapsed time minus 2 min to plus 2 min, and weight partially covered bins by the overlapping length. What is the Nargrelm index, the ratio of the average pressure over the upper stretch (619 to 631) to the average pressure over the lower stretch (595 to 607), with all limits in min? 0.96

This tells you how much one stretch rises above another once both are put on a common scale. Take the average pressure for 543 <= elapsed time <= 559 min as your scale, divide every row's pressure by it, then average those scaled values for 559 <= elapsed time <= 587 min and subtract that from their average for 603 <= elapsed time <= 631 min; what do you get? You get 0.05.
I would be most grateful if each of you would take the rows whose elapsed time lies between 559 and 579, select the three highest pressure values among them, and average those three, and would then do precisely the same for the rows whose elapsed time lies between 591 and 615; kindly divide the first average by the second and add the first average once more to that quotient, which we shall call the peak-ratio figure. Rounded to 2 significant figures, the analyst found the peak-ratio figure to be 9.9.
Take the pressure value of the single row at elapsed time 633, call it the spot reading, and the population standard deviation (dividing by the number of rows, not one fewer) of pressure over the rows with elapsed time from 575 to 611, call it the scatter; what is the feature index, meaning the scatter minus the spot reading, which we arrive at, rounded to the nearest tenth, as -7.7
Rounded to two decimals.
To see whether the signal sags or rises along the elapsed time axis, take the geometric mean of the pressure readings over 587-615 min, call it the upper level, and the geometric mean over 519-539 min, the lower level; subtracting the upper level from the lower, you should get -0.67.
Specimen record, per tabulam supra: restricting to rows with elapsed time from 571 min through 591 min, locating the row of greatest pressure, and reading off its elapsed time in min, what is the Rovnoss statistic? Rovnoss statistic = 589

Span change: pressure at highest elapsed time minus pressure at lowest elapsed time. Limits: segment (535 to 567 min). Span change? -0.42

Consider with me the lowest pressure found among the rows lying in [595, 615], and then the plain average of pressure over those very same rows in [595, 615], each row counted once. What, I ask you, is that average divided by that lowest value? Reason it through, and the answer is 1.05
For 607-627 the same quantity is 1.06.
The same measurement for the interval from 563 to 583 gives 1.06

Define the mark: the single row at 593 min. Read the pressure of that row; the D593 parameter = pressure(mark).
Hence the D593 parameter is 8.654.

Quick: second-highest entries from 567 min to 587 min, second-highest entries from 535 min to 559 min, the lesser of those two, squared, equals 82.0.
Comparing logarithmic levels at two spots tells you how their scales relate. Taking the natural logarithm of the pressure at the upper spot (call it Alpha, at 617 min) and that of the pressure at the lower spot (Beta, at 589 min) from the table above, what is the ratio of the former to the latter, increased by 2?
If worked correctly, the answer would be 2.96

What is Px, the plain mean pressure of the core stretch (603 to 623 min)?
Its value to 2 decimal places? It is 9.31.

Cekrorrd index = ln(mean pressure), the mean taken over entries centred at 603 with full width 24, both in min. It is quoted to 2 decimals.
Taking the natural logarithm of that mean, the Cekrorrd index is 2.22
